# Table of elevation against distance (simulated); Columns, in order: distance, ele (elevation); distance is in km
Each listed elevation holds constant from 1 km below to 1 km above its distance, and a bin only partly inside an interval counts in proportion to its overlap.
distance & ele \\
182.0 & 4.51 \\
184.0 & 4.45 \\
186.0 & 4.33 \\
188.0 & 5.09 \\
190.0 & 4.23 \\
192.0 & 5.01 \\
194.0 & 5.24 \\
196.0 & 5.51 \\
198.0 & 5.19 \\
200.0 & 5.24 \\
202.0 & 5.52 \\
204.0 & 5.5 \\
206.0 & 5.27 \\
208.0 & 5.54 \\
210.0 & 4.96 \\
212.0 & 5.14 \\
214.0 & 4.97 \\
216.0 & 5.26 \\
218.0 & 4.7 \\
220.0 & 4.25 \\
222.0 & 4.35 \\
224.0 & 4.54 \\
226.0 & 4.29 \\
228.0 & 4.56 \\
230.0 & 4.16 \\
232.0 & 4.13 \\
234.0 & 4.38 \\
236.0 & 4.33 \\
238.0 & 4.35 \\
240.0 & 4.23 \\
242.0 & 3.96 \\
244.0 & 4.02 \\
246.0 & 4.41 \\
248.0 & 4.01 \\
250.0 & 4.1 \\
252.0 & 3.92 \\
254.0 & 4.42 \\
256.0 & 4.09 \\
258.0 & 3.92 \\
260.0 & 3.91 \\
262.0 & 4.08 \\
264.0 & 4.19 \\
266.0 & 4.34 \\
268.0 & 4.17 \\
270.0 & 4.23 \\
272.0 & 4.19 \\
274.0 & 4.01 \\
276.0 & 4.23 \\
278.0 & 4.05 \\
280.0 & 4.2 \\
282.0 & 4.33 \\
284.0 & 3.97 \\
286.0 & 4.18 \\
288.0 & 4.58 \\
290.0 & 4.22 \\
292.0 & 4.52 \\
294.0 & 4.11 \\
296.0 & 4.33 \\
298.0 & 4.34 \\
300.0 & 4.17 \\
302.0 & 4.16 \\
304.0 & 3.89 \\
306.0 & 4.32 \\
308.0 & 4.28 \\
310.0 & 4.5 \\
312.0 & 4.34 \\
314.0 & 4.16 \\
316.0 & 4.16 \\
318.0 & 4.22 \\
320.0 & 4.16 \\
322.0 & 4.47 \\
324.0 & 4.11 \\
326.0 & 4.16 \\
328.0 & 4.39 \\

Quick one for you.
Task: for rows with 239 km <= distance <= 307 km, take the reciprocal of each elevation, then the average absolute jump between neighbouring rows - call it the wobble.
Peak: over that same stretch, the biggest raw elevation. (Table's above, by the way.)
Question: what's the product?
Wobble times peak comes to 0.056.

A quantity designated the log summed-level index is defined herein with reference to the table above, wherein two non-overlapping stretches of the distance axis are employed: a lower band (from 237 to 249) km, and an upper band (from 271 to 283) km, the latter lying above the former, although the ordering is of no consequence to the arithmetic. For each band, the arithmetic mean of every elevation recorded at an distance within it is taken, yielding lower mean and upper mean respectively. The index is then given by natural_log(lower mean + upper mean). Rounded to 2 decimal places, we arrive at 2.12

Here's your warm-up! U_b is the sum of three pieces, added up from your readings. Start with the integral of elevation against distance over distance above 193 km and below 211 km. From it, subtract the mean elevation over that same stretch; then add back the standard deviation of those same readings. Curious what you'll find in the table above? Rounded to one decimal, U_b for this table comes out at 90.8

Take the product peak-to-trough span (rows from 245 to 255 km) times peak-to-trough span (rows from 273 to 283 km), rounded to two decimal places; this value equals 0.16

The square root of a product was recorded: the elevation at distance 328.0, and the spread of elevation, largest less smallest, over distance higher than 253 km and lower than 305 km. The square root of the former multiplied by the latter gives 1.740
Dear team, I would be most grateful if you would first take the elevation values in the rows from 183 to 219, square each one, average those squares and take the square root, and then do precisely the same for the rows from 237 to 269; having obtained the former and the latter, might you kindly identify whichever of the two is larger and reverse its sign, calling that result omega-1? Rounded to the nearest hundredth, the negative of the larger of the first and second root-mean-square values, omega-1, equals -5.08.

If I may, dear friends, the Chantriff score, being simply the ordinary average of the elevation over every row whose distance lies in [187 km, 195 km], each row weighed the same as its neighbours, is 4.89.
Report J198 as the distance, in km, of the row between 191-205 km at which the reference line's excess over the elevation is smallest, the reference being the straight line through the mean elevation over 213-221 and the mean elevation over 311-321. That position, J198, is 202.0 km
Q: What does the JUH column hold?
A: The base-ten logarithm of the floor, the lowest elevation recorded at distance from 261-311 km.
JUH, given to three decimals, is 0.590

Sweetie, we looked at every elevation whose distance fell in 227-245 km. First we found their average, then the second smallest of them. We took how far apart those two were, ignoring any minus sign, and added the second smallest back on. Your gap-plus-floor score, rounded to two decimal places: 4.24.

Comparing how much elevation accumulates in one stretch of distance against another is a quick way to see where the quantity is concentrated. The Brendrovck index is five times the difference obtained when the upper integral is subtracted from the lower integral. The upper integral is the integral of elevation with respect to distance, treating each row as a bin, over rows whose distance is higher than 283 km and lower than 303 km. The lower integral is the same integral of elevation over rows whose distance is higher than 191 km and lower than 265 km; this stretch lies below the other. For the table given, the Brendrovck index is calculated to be 1271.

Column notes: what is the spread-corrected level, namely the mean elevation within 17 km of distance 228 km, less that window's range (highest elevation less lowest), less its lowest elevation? -0.81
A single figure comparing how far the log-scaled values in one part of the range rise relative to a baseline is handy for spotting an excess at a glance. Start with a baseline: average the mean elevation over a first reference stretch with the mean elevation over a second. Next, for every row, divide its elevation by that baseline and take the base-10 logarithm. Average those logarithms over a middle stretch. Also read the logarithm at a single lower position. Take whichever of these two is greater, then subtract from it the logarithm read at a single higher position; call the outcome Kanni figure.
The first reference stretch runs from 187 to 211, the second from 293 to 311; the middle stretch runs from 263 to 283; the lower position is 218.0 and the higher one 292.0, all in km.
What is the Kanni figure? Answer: 0.017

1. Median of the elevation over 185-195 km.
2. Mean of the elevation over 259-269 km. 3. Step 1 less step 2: 0.87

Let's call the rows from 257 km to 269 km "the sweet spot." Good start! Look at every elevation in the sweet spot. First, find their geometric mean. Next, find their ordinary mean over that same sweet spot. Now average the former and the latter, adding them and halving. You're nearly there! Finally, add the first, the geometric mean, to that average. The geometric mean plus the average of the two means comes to 8.2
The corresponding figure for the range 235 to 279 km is 8.3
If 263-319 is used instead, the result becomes 8.5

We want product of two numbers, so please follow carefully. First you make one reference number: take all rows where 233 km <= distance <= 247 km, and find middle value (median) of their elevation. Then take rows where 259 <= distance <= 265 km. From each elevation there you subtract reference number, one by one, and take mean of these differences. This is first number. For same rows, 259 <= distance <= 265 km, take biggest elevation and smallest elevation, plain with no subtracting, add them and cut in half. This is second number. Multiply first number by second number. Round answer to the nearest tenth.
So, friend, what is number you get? -1.1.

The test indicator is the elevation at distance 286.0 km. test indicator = 4.18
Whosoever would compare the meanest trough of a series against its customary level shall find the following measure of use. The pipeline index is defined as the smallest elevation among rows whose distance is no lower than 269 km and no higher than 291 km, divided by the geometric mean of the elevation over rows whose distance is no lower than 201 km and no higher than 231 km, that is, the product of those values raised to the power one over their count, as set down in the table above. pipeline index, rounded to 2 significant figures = 0.82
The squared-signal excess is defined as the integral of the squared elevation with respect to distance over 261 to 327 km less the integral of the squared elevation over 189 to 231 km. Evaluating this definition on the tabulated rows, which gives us 151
